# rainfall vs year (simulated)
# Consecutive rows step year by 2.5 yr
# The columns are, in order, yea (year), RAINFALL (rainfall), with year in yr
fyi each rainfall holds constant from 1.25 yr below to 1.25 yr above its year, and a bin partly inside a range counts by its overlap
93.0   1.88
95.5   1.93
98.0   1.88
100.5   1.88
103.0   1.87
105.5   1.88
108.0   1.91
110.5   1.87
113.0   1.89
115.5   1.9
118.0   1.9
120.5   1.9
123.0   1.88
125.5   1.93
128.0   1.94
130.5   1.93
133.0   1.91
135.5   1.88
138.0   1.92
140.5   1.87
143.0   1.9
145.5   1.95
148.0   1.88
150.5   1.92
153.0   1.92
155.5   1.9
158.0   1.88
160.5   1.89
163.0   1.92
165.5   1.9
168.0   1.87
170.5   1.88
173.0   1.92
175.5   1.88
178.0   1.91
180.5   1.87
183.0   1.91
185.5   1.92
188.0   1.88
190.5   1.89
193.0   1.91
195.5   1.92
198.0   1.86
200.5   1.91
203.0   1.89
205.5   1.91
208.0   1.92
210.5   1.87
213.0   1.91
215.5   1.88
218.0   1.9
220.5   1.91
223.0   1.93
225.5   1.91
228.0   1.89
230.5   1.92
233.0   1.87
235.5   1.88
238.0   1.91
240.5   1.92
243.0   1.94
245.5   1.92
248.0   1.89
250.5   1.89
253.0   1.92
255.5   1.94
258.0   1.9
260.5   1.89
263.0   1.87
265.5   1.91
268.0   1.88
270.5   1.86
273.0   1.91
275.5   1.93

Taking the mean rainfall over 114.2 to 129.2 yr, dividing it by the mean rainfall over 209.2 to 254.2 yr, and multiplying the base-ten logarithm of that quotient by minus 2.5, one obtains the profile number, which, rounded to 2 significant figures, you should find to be -0.0028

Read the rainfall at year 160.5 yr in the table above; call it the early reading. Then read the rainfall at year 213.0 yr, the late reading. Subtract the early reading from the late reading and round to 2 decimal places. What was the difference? 0.02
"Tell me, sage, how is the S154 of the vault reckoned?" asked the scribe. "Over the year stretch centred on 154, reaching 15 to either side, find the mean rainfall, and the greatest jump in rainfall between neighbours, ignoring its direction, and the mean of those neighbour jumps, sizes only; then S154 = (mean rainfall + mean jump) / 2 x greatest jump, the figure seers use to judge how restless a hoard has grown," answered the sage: 0.068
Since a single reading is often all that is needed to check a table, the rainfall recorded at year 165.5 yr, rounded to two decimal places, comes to 1.90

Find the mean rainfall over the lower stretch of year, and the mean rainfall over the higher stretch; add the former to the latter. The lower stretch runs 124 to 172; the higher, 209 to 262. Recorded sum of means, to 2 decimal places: 3.81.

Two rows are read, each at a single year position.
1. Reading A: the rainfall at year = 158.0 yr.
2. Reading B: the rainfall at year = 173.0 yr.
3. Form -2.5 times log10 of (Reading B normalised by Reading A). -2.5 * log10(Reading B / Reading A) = -0.023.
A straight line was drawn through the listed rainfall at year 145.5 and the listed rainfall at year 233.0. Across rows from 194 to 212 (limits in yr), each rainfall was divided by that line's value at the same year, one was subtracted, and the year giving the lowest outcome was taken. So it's 198.0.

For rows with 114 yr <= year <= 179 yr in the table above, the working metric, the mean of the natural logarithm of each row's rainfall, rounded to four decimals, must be 0.6434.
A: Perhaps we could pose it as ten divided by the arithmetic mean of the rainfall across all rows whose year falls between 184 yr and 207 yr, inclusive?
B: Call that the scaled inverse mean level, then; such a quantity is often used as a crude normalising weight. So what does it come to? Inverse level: 5.27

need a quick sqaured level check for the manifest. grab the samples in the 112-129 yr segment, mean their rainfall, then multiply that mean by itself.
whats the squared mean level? 3.63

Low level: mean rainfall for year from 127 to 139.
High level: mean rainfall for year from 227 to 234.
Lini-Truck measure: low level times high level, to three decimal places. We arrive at 3.628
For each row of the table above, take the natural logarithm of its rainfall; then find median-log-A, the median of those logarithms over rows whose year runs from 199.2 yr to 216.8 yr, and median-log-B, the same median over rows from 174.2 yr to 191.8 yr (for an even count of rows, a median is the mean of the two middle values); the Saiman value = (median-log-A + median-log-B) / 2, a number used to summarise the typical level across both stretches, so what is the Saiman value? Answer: 0.642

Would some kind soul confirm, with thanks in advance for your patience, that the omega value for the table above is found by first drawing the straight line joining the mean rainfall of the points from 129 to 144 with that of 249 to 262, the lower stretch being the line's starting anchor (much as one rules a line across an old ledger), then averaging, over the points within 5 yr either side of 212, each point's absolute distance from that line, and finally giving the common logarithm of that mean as -1.70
